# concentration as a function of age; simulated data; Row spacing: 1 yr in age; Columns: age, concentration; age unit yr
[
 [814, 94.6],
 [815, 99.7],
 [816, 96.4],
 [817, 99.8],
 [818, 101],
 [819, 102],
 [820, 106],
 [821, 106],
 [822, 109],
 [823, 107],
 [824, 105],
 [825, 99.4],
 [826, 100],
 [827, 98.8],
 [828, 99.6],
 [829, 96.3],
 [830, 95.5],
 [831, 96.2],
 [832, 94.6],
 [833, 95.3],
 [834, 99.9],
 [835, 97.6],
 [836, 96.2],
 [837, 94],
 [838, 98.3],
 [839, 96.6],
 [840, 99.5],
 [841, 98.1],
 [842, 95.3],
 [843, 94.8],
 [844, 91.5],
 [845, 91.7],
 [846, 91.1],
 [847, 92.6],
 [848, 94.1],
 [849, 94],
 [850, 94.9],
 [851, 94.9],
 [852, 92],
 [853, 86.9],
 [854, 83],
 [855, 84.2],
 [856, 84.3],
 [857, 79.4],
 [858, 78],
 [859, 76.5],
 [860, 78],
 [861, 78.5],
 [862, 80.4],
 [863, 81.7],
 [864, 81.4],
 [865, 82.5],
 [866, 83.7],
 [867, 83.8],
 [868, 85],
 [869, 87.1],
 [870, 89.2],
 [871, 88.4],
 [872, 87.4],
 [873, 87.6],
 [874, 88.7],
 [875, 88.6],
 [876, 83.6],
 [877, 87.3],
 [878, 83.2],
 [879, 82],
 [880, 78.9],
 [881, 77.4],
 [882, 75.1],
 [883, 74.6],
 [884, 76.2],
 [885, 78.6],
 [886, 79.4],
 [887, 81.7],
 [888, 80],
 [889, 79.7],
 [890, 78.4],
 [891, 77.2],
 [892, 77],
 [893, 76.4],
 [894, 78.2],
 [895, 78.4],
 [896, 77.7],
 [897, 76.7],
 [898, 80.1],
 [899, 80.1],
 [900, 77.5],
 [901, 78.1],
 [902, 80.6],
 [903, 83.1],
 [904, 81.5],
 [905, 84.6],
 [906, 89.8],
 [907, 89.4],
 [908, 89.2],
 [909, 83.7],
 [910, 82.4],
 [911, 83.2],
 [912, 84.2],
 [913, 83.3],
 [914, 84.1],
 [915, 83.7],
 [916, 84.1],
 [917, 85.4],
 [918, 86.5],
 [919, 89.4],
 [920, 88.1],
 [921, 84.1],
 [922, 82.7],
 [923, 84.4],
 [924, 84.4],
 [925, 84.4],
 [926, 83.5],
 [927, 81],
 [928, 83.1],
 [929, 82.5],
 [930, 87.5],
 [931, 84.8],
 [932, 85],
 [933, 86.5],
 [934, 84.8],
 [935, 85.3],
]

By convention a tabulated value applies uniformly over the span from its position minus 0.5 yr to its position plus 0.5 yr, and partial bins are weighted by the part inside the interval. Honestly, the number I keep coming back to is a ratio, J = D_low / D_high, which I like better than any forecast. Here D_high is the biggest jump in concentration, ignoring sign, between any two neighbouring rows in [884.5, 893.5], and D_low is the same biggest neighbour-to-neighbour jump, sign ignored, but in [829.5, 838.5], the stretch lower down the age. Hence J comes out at 2.00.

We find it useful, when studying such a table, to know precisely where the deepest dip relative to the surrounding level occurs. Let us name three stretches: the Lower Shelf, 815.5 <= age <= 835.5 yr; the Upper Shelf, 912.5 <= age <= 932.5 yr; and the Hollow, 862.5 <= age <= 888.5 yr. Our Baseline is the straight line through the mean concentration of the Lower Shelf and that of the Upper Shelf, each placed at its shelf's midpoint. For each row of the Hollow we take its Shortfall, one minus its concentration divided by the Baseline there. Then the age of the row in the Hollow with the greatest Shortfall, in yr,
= 883 yr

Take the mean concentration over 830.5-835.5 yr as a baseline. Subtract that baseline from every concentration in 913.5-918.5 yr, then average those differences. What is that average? -12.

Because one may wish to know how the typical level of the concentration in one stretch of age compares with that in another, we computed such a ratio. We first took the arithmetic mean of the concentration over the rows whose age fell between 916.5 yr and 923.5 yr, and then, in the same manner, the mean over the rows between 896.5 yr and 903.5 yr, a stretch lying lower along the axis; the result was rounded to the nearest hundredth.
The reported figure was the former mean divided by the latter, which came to 1.08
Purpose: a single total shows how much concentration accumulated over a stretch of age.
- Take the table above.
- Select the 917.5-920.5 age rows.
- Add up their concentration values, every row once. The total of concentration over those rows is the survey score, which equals 264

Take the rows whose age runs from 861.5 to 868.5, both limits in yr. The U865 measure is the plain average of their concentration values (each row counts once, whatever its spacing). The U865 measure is 83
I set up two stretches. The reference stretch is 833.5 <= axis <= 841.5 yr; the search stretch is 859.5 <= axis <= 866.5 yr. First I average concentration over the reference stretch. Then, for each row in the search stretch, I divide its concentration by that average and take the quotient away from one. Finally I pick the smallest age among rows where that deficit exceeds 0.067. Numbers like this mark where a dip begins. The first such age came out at 860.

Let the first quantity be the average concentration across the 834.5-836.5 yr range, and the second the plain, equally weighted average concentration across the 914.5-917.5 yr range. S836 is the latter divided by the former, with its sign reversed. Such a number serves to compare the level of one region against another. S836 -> -0.87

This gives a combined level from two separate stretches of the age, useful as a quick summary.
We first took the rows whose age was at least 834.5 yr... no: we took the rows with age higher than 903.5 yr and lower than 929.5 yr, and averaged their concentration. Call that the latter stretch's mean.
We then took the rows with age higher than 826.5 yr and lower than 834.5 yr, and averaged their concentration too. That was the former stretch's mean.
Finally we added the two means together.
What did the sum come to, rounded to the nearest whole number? 182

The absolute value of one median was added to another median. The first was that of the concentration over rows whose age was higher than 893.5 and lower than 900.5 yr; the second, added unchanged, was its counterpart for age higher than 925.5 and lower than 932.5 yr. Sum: 162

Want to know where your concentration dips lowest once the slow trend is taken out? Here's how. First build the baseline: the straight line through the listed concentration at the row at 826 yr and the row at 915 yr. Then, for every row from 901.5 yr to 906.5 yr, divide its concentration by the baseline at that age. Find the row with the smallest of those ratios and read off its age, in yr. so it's 902 yr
